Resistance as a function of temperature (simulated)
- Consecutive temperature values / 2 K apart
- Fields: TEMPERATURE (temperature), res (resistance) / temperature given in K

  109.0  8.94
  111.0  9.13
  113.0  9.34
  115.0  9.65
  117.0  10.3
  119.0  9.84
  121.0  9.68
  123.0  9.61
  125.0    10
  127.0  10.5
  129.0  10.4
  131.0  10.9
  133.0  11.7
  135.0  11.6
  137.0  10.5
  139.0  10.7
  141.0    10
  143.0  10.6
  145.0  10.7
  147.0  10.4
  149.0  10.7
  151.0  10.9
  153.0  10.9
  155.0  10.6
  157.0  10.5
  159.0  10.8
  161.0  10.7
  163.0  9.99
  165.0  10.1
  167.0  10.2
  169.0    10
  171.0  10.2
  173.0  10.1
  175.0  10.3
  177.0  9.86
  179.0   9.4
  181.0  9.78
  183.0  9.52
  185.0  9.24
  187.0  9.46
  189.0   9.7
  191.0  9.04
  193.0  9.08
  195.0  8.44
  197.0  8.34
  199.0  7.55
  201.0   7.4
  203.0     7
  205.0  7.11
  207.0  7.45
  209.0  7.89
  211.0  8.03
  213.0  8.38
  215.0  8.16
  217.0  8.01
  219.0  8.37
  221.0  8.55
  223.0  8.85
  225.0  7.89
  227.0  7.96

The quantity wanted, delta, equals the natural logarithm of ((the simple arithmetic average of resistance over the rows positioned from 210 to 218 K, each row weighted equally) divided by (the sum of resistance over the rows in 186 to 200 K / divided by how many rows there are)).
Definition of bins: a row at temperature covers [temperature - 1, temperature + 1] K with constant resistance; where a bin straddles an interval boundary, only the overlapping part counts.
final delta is -0.08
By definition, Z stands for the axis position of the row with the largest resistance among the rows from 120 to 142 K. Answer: 133.0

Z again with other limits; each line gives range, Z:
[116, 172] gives 133.0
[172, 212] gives 175.0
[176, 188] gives 177.0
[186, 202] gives 189.0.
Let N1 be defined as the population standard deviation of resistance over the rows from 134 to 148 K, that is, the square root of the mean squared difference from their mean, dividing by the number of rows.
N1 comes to 0.450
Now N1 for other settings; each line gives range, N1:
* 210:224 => 0.279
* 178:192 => 0.236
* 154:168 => 0.292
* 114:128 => 0.320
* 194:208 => 0.523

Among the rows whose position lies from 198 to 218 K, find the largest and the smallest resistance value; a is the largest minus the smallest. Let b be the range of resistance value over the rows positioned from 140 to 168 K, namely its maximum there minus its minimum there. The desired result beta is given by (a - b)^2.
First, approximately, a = 1.4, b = 0.91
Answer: 0.2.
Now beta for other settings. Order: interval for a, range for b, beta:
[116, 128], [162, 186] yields 0.0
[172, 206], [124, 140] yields 2.6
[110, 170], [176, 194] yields 3.1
